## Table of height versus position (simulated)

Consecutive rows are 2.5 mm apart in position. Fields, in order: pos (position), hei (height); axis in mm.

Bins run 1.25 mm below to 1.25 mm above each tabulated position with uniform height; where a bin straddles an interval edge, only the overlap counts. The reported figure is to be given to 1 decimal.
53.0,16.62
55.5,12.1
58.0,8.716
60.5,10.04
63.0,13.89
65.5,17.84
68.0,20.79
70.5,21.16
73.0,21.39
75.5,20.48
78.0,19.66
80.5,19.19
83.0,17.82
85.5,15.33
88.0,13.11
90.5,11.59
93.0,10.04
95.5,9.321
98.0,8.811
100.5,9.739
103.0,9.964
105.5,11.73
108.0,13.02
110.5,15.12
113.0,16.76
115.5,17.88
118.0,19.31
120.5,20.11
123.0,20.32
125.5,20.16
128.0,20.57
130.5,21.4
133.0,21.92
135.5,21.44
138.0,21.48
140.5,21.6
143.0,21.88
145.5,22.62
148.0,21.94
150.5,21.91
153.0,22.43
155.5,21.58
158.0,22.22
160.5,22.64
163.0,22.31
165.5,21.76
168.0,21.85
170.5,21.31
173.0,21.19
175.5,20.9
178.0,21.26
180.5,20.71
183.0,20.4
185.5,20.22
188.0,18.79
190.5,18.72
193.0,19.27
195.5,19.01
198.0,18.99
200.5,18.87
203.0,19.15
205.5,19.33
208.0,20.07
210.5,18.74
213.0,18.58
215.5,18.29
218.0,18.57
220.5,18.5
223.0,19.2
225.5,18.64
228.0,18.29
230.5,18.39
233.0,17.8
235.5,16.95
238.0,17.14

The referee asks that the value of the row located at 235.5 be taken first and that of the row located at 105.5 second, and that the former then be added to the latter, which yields 28.7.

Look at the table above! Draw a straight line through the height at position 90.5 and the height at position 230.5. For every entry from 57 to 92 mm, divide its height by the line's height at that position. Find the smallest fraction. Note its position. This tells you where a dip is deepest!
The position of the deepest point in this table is 58.0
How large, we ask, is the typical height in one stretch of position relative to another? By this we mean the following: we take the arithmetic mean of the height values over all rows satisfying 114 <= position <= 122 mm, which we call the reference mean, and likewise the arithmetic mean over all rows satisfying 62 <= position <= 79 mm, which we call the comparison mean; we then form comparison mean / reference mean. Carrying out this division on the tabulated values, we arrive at 1.0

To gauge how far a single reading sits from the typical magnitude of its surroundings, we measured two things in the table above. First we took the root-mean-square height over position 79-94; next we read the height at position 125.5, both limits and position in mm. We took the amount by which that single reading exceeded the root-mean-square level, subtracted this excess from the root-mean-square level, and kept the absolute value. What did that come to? 10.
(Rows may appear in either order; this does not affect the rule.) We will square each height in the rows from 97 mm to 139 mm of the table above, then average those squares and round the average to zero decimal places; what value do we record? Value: 311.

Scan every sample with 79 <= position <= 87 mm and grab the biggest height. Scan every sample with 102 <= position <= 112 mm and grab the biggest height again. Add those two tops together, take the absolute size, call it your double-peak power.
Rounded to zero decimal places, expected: 34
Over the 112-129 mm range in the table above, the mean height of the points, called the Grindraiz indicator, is 19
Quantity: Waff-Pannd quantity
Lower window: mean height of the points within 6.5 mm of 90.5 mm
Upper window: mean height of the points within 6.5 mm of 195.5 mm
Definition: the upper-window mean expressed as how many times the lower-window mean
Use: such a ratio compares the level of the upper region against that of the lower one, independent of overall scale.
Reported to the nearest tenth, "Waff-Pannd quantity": 1.6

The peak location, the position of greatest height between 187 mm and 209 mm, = 208.0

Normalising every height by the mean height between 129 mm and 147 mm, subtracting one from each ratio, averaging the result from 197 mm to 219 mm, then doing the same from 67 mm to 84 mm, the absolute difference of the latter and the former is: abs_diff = 0.05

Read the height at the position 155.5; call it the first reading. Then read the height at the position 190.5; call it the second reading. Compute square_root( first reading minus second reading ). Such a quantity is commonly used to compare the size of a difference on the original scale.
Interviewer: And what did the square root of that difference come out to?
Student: 1.69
